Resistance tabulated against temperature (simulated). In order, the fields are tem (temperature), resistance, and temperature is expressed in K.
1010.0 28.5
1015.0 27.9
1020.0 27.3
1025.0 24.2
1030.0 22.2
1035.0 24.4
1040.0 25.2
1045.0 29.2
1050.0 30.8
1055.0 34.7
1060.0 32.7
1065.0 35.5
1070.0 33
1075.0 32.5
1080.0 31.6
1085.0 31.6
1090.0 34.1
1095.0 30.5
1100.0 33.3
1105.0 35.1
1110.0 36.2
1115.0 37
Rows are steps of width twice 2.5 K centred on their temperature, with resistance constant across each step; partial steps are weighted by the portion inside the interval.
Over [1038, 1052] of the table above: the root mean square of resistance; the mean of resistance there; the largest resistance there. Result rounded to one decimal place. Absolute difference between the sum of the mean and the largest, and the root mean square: 30.7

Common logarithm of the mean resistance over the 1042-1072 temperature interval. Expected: 1.51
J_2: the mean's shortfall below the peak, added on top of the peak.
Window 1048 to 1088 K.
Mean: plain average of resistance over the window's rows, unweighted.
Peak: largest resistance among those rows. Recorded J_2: 38.2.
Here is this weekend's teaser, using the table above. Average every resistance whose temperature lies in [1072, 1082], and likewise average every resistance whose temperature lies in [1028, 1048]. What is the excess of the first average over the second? 7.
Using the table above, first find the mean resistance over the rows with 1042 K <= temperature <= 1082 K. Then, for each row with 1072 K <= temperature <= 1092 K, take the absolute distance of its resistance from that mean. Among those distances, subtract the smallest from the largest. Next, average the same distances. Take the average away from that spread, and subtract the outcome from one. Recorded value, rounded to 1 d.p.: 0.2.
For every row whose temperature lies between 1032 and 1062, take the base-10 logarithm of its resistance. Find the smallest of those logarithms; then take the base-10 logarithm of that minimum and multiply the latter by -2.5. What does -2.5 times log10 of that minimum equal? -0.355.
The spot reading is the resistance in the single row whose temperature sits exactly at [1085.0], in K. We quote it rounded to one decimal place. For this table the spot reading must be 31.6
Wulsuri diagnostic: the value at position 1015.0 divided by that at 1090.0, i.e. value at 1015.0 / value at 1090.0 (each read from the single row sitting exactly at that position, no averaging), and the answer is 0.82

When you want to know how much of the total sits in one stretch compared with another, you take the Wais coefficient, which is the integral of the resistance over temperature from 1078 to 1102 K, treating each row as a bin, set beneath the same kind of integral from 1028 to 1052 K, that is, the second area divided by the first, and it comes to 0.82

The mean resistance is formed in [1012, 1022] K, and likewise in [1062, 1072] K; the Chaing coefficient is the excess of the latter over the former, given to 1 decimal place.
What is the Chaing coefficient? 6.6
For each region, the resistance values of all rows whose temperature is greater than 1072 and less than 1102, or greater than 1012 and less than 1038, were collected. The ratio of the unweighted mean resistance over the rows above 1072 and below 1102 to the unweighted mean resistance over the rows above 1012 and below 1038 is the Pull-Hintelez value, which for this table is 1.28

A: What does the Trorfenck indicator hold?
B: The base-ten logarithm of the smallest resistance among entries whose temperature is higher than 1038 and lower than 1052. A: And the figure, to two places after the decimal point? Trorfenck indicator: 1.40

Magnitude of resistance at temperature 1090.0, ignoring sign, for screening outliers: 34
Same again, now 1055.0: 35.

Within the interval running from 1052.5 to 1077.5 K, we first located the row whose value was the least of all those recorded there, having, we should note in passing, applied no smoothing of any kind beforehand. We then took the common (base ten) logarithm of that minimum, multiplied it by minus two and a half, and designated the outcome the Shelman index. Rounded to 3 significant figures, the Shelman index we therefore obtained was -3.78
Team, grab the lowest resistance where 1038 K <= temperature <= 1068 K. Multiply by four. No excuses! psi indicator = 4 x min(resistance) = 101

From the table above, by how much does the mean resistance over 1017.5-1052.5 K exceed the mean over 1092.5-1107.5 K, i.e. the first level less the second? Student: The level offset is -6.8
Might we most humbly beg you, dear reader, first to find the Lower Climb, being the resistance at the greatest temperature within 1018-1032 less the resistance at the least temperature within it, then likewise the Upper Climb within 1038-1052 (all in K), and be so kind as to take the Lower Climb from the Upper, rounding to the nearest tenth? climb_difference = 10.7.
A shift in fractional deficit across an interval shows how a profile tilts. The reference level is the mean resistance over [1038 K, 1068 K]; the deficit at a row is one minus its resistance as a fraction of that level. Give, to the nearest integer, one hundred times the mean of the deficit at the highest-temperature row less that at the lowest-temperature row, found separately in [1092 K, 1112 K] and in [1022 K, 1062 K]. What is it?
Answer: -23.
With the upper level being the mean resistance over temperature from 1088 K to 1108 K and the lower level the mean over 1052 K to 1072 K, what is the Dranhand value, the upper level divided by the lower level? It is 0.98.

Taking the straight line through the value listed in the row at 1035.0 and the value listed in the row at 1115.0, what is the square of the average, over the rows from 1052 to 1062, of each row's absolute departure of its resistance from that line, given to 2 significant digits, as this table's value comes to 33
